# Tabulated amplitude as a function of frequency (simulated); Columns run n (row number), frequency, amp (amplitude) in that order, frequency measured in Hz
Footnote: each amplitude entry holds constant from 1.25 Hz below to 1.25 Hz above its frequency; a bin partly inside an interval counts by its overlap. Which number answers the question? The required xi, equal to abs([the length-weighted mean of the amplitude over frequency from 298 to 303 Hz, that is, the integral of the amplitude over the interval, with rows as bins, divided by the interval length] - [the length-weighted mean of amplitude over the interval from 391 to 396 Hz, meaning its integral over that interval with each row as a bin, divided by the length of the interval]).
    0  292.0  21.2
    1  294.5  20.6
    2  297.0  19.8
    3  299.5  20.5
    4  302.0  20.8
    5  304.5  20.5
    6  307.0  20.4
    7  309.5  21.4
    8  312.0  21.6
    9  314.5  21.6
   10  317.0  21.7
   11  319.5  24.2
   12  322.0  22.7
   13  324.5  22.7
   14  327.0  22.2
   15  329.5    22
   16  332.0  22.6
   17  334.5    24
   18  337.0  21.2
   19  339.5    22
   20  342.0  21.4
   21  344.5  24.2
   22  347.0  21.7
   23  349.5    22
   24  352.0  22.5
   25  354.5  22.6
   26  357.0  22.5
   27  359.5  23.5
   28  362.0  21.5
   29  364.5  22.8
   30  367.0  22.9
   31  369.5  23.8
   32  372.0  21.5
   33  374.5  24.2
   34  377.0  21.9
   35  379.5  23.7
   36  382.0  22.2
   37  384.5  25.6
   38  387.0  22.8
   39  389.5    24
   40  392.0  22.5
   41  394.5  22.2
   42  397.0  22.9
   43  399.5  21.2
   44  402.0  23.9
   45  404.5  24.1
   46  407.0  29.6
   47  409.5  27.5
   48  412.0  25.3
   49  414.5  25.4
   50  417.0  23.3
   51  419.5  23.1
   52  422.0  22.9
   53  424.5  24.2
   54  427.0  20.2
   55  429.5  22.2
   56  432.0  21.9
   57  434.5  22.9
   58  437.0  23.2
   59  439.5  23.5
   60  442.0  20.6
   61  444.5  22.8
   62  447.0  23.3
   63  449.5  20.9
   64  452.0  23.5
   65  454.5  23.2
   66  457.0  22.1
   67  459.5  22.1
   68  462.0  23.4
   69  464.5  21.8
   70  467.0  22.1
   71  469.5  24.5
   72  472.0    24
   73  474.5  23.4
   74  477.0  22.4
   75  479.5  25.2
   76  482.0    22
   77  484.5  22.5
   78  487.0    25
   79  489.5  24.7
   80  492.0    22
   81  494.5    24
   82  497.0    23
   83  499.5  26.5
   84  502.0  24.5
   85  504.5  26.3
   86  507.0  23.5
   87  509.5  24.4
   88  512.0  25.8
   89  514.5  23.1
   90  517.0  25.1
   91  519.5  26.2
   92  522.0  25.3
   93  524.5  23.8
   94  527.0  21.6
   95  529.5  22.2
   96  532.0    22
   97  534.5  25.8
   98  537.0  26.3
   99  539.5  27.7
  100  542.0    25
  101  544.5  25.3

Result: 1.8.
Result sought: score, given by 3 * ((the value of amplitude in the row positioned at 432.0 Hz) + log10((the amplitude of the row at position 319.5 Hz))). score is 70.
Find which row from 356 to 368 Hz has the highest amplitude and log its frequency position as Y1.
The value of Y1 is 359.5 Hz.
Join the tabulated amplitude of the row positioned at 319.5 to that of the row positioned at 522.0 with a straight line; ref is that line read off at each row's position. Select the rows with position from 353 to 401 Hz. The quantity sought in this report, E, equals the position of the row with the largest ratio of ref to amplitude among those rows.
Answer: 399.5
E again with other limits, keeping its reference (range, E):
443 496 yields 449.5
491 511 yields 492.0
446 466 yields 449.5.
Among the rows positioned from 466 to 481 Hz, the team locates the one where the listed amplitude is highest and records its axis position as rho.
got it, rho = 479.5 Hz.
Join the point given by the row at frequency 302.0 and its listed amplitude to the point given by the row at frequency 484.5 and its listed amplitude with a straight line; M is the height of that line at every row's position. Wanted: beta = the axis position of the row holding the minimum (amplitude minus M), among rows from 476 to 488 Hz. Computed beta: 482.0 Hz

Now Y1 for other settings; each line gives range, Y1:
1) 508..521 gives 519.5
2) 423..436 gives 424.5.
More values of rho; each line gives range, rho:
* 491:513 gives 499.5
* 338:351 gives 344.5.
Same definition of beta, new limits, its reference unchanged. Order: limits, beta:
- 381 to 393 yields 382.0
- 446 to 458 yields 449.5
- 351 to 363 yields 362.0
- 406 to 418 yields 417.0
